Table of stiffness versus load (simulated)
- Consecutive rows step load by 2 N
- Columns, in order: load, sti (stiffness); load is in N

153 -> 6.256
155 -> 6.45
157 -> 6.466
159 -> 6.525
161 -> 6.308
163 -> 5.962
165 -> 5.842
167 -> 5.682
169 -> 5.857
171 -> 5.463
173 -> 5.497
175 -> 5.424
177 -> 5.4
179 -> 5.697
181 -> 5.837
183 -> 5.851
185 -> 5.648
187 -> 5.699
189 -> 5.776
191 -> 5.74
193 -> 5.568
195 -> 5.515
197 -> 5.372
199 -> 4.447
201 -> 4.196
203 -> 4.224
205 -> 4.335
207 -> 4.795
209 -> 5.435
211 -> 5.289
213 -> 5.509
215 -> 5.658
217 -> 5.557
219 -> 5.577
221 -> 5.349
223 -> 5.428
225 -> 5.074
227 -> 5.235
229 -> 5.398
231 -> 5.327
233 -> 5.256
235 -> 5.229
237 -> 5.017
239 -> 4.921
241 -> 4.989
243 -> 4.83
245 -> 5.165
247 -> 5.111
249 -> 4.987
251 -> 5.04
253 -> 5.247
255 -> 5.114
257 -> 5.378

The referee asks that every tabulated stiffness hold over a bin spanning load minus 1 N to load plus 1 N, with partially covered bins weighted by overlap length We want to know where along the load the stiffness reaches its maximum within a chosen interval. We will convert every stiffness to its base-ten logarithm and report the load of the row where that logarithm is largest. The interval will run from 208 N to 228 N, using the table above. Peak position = 215 N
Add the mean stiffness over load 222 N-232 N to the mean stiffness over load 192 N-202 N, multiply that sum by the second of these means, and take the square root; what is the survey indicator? 7.2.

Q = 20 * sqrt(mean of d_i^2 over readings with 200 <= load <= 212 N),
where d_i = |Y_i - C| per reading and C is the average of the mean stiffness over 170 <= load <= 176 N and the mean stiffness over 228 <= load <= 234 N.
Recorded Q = 16.9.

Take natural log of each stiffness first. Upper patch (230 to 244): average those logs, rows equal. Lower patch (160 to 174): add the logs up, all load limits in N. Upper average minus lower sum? -10.7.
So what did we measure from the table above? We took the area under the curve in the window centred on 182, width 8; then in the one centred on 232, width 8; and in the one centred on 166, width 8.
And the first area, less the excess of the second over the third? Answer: 50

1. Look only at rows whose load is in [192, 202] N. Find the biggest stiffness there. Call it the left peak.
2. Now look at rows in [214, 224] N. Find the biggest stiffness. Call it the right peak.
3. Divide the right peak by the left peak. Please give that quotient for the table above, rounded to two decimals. 1.02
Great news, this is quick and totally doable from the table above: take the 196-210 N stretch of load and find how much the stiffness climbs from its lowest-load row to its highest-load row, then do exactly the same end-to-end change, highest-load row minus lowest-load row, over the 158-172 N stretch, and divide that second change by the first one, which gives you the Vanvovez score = -17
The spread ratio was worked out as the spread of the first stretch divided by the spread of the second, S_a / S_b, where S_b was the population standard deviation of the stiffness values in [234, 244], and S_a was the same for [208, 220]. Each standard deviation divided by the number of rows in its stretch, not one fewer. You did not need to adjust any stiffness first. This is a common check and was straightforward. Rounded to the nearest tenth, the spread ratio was 0.9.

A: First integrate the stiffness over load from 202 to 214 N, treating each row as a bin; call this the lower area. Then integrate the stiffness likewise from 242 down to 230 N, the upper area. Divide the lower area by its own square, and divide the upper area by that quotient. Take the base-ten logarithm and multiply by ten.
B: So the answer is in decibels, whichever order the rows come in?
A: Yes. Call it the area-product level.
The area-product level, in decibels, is 35.6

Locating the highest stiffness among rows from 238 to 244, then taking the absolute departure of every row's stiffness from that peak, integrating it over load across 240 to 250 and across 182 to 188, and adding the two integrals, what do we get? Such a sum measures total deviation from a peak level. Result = 5.4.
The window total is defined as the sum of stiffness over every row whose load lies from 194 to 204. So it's 24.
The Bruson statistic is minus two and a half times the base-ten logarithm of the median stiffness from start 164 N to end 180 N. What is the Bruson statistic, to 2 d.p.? -1.87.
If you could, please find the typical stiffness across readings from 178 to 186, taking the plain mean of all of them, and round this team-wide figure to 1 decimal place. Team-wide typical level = 5.8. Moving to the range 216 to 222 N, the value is 5.5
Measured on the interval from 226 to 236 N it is 5.3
